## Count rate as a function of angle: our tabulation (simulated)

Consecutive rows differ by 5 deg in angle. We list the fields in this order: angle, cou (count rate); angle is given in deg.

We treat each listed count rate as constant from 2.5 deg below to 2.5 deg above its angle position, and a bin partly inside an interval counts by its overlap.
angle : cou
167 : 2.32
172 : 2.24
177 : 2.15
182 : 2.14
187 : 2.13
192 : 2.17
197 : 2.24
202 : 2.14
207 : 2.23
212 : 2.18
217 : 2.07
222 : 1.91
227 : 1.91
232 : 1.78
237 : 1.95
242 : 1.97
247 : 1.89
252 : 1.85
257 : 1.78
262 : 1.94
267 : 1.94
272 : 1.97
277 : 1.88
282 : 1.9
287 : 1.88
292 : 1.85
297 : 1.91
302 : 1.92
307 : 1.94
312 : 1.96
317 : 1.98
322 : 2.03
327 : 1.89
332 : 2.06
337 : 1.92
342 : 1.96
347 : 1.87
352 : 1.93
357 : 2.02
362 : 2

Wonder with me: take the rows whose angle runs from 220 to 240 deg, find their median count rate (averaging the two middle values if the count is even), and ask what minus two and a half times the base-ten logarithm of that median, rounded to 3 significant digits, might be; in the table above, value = -0.703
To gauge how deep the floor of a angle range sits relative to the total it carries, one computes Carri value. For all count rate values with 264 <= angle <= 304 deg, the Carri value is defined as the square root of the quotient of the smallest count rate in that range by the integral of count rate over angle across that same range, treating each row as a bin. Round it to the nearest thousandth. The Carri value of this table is 0.156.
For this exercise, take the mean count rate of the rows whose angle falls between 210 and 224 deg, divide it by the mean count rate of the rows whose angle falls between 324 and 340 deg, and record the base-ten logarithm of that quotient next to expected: 0.021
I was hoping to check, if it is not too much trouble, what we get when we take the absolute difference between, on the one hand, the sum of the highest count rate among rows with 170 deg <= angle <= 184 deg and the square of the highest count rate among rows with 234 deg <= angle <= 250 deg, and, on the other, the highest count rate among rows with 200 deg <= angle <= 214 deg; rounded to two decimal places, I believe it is 3.89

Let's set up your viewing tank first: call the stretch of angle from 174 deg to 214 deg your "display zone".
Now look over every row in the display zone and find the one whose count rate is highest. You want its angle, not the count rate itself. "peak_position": 197 deg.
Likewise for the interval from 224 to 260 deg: 242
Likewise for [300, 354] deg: 332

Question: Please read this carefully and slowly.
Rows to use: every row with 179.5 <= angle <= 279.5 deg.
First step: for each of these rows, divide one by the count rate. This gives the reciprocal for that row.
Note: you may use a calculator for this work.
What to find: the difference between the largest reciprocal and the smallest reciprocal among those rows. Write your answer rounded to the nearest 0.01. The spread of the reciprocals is 0.12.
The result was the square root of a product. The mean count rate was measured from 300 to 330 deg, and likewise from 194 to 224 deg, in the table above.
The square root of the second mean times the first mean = 2.04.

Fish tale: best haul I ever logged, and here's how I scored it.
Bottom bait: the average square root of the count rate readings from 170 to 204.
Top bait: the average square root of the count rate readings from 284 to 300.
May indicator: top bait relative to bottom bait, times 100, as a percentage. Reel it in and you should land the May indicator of 93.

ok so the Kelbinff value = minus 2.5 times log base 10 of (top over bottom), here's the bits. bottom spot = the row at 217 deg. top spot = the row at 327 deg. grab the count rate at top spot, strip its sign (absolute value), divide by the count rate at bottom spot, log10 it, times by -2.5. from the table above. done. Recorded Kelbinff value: 0.10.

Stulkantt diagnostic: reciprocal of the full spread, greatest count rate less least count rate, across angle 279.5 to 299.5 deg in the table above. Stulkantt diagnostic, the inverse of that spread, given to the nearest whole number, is 17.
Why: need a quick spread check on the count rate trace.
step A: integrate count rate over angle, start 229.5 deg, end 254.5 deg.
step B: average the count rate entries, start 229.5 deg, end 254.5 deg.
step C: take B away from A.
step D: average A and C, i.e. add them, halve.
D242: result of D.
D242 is 46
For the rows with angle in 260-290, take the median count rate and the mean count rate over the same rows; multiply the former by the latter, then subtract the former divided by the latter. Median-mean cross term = 2.68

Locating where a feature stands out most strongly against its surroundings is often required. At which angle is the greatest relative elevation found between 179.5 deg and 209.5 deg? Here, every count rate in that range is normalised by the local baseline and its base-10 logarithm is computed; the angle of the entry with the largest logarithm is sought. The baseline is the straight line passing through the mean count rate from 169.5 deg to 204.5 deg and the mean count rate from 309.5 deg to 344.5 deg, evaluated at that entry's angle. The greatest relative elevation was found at 207 deg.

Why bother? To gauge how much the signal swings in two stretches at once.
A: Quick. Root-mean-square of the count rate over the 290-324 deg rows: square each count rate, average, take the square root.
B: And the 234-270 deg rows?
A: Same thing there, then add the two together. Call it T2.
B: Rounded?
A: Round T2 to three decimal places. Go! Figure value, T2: 3.846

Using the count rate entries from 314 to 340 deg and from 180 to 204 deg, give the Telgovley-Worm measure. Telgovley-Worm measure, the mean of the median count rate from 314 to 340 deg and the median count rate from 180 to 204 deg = 2.06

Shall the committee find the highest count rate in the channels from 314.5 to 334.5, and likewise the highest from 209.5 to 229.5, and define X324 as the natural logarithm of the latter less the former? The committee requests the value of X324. -2.1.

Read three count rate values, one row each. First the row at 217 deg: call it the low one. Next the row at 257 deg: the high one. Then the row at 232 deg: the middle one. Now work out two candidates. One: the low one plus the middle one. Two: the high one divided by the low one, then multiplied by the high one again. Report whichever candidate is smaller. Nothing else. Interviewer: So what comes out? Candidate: 1.5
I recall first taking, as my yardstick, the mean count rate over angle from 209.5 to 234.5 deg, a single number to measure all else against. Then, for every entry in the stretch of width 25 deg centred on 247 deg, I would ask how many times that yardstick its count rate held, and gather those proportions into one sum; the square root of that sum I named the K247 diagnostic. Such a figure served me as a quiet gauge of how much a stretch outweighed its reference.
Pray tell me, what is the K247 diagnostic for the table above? 2.19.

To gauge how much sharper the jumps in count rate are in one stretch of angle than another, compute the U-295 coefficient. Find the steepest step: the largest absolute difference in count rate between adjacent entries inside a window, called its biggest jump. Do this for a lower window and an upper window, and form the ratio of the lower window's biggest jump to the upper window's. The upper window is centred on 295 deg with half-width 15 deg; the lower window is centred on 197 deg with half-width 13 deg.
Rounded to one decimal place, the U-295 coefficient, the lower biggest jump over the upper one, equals 1.7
